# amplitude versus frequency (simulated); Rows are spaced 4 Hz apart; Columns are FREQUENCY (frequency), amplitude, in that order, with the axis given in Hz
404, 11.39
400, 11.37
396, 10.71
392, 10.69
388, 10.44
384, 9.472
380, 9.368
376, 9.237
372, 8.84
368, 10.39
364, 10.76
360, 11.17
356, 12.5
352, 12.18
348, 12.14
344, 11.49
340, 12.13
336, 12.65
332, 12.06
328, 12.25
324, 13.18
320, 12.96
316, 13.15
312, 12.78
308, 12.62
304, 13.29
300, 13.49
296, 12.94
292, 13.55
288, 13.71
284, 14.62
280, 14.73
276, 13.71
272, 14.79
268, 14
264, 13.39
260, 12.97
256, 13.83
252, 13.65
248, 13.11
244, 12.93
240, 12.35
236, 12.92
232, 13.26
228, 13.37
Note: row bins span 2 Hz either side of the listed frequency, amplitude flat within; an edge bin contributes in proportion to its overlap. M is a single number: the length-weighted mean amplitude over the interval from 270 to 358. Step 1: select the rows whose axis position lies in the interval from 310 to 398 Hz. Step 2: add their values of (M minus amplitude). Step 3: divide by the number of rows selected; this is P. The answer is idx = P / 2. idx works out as 0.8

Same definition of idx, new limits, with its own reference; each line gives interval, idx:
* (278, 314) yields -0.2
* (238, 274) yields -0.2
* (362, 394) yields 1.6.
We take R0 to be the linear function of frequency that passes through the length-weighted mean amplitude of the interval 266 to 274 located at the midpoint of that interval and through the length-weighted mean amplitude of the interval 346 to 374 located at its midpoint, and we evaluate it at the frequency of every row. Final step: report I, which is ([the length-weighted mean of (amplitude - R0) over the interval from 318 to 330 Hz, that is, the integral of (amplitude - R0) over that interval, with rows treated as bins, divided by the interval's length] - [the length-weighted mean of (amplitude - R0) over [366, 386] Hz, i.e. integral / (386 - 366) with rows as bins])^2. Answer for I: 2.1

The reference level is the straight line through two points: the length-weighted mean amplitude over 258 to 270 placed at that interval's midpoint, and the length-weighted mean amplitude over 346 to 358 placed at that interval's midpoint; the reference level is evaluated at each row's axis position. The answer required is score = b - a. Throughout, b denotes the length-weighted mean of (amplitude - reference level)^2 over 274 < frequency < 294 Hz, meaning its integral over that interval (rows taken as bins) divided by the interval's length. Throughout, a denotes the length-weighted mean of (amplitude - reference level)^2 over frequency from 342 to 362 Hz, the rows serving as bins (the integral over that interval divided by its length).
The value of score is 0.6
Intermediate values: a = 0.4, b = 1.0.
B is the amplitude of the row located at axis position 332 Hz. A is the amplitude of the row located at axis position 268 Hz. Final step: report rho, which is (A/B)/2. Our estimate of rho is 0.58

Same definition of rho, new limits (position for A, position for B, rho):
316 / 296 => 0.51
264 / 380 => 0.71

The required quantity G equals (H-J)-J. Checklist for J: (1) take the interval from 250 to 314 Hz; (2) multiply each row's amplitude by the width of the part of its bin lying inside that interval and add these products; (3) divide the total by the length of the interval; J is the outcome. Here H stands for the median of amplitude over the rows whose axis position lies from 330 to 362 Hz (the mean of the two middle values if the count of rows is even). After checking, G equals -15.1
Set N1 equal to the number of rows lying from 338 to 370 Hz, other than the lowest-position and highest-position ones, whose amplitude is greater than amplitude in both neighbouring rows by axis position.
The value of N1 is 1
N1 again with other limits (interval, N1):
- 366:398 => 0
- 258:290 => 2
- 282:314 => 1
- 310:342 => 3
